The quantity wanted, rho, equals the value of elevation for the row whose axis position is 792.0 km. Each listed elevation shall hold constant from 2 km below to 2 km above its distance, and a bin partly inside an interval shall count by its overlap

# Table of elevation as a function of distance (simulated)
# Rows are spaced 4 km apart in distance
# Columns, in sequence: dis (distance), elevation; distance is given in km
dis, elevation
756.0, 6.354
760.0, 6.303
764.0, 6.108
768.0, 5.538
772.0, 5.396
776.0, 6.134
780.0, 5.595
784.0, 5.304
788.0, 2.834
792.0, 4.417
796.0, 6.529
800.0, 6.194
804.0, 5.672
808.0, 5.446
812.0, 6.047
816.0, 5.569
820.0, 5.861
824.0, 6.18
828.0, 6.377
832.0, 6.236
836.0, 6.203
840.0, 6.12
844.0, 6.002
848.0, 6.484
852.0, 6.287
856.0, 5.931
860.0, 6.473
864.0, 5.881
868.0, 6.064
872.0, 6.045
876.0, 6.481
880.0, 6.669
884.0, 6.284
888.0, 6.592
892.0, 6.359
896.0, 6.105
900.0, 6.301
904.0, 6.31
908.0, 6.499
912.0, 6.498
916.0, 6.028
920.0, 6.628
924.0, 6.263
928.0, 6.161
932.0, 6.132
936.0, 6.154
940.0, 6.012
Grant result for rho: 4.417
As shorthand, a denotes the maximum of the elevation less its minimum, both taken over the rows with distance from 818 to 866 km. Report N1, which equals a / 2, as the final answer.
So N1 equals 0.31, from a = 0.62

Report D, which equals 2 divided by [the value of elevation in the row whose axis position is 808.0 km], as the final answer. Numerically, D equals 0.37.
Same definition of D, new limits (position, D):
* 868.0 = 0.33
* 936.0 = 0.32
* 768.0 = 0.36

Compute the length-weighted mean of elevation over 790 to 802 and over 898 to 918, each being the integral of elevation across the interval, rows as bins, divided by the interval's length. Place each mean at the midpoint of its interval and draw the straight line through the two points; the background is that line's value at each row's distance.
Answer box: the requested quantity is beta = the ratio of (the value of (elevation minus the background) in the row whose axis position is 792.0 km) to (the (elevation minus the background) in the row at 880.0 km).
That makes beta -2.6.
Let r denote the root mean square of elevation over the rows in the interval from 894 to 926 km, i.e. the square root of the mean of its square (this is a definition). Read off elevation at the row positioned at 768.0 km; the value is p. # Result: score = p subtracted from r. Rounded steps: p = 5.538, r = 6.33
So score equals 0.79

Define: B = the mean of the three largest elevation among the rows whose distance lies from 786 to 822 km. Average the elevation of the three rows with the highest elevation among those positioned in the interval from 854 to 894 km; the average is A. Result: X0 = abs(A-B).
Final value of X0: 0.32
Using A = 6.58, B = 6.26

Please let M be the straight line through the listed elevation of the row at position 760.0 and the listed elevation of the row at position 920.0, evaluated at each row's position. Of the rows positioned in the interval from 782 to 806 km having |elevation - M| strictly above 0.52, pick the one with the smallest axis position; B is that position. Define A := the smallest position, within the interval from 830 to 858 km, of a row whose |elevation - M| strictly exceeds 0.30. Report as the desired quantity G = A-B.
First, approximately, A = 840.0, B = 784.0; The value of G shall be 56 km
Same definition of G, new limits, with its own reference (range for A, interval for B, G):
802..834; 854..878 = -52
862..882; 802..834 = 60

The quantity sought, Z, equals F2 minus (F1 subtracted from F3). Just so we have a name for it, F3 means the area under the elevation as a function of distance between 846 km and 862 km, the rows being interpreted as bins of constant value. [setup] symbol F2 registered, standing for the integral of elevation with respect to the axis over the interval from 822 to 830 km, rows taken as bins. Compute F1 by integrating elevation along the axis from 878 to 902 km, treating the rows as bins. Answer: 103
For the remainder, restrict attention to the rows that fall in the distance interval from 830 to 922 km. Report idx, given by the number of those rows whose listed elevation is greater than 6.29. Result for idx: 11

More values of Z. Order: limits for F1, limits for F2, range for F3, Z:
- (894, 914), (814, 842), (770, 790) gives 196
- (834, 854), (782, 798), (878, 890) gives 123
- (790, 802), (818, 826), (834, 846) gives 43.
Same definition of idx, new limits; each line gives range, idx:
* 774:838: 2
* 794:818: 1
